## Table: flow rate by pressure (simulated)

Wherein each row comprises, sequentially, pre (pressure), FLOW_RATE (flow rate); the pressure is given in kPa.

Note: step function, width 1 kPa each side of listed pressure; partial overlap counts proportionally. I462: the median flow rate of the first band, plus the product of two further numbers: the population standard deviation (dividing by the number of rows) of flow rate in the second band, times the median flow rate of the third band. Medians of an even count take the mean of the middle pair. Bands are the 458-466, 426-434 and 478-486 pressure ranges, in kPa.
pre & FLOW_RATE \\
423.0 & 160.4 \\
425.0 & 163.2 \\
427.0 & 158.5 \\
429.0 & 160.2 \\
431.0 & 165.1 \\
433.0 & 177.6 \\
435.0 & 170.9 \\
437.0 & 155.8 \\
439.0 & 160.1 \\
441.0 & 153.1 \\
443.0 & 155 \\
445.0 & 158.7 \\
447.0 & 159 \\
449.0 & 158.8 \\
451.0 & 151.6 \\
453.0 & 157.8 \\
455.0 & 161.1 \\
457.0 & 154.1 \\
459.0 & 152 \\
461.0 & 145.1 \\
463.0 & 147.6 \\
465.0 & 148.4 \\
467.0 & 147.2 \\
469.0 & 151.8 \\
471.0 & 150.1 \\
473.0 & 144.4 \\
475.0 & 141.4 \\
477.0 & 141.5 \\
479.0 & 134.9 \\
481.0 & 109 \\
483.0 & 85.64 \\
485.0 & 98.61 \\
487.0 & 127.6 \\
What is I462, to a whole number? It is 924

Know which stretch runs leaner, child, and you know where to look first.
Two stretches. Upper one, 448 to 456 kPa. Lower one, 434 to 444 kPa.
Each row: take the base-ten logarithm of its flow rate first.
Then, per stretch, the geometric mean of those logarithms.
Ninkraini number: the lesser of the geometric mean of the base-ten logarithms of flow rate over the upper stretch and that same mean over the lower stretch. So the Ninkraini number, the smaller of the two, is 2.20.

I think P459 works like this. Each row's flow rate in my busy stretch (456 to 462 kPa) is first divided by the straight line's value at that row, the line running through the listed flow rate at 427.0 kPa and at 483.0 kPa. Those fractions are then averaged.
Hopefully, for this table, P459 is 1.29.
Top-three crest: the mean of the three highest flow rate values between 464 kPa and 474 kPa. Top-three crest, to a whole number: 150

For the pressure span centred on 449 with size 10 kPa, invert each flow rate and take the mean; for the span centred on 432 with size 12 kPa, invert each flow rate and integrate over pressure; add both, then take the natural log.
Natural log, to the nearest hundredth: -2.53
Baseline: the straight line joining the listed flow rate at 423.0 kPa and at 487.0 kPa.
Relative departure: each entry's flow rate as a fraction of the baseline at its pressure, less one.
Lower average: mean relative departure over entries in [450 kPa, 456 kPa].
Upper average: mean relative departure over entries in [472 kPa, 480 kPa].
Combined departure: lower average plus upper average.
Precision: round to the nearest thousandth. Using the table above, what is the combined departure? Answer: 0.136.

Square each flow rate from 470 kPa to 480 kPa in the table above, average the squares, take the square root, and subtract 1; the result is 142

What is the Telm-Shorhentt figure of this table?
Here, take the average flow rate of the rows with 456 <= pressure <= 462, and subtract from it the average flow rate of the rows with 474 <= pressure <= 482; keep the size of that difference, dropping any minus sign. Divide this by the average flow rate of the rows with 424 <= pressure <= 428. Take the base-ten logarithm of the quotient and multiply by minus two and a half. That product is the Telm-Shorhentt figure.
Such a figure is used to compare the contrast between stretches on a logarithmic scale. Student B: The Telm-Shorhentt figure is 2.3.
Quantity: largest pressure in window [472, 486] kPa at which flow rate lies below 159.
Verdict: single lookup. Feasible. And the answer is 485.0 kPa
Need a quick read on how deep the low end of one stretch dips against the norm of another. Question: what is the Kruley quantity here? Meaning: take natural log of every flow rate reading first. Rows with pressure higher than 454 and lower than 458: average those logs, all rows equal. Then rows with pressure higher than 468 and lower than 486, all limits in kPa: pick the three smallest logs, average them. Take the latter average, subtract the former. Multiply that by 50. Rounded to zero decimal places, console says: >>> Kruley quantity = -24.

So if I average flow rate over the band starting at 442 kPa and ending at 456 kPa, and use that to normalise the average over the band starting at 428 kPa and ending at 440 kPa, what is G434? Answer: 1.05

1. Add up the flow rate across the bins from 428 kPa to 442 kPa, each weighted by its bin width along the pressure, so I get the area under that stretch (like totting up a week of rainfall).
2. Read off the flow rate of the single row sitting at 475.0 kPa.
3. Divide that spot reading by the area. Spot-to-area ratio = 0.0619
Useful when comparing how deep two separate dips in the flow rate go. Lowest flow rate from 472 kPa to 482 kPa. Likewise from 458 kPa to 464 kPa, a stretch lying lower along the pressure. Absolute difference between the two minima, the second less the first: 36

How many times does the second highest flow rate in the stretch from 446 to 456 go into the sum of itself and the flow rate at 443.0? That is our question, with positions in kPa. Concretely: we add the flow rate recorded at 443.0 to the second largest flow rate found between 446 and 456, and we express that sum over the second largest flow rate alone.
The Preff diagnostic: 1.97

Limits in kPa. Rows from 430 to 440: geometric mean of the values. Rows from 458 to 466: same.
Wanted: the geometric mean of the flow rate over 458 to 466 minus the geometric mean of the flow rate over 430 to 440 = -17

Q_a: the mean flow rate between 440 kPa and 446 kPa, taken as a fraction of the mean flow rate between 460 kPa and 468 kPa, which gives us 1.06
